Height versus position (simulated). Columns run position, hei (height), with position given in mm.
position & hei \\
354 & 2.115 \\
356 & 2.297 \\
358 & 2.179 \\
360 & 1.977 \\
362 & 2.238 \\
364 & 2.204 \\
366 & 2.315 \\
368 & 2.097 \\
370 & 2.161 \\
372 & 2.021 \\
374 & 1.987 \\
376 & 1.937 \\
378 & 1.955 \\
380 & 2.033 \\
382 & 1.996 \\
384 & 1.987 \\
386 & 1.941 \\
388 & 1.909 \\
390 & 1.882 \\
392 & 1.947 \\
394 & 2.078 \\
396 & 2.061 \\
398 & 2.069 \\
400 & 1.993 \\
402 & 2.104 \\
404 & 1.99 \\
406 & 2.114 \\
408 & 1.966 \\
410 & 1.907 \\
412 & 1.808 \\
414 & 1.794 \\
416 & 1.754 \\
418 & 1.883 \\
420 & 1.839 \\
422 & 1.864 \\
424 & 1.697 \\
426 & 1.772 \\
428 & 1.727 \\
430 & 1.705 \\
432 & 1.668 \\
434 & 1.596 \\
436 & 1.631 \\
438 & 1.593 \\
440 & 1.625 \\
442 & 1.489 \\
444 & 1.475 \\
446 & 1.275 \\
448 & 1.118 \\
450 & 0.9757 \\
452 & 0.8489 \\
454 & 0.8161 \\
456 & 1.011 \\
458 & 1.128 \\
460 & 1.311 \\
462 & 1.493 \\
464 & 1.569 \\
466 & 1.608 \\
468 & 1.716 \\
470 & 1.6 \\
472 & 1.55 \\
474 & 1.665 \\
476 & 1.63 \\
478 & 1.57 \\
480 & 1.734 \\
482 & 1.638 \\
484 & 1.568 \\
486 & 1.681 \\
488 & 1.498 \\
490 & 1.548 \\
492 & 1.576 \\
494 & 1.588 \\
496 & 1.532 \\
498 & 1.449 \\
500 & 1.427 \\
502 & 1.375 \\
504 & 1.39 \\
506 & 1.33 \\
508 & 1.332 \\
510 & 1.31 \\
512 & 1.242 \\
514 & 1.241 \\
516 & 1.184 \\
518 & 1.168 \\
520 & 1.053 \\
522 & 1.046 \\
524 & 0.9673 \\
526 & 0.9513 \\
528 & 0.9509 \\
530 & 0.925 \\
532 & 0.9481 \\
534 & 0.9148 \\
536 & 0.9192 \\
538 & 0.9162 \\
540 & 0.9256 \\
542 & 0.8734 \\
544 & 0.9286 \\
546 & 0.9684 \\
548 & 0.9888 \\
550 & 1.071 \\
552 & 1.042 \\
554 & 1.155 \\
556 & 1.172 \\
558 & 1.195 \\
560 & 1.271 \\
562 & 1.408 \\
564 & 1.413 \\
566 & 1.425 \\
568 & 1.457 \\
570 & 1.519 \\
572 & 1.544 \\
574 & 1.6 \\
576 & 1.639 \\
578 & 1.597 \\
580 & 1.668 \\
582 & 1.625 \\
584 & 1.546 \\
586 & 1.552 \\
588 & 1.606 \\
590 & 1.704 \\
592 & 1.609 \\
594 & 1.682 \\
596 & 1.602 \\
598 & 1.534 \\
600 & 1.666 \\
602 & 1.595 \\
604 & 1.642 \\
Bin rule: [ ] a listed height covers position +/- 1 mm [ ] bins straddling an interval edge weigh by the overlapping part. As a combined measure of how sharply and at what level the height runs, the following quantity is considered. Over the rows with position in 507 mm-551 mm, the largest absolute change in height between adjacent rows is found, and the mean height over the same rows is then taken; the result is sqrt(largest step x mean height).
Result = 0.35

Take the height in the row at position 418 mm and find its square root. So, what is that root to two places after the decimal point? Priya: 1.37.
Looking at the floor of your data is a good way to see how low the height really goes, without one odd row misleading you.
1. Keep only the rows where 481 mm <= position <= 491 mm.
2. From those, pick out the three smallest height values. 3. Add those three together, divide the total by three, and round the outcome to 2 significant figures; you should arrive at 1.5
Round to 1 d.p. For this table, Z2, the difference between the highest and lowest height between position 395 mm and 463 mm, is 1.3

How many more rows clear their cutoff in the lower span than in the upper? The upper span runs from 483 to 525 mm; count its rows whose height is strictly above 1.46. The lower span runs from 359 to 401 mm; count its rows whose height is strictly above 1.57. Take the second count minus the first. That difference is 14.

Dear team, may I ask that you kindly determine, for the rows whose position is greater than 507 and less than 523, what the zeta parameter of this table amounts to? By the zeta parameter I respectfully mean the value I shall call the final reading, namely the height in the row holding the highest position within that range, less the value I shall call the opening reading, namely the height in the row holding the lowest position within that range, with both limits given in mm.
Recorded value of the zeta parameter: -0.3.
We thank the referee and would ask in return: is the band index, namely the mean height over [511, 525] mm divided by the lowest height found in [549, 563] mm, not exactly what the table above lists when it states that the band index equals 1.1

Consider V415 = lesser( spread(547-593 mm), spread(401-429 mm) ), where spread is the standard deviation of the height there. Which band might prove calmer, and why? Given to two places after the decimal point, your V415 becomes 0.13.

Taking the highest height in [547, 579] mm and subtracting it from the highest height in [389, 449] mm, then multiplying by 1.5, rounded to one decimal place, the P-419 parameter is 0.7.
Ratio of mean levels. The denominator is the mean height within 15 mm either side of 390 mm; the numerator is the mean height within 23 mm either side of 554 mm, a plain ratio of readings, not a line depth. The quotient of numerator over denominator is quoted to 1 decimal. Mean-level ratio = 0.6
